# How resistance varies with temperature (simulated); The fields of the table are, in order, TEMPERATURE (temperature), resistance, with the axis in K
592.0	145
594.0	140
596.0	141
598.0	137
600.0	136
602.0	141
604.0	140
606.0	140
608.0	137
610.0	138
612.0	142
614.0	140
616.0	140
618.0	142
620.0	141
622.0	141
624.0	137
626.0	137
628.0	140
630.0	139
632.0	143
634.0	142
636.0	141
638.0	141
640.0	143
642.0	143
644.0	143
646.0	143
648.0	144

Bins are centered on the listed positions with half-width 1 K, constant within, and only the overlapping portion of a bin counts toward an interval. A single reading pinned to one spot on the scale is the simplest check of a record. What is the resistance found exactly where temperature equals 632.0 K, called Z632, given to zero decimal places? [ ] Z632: 143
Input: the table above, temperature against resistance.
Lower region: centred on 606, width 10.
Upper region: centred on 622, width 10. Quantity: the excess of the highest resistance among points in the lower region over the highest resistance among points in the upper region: -1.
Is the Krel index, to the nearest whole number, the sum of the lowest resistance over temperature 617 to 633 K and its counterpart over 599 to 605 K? 273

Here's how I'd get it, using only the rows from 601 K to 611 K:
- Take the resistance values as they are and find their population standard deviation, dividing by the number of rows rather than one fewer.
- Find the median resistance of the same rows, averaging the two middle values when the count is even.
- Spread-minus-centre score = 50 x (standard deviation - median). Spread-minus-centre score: -6927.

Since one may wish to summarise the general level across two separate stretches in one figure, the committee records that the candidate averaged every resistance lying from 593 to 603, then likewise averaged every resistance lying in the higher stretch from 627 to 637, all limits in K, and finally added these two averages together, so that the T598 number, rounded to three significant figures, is 280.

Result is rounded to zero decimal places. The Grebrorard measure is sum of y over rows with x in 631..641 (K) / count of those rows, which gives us 142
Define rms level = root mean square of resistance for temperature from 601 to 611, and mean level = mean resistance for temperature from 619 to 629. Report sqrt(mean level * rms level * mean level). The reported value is 1642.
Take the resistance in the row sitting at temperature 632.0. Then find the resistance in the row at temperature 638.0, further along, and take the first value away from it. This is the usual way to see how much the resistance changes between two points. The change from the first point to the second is -2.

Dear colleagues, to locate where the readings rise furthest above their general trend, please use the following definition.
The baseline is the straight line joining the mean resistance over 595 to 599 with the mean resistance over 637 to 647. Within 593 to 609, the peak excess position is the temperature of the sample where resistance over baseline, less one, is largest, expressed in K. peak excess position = 596.0 K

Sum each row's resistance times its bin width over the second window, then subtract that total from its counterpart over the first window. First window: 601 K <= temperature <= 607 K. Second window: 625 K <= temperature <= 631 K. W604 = 10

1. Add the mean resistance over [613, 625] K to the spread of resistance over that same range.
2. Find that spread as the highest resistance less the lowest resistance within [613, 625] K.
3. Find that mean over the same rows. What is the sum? 145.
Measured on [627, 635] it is 145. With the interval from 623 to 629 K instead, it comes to 141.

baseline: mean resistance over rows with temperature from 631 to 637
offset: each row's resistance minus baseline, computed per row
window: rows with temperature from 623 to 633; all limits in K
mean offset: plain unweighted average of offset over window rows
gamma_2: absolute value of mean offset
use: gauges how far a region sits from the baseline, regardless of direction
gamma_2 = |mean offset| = 2.8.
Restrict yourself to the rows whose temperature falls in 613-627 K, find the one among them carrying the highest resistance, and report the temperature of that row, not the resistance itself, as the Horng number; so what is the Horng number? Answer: 618.0 K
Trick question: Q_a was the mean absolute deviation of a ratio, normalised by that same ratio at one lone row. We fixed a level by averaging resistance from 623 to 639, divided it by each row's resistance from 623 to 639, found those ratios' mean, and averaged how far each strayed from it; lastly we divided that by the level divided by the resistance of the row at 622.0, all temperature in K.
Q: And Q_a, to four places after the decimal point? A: 0.0127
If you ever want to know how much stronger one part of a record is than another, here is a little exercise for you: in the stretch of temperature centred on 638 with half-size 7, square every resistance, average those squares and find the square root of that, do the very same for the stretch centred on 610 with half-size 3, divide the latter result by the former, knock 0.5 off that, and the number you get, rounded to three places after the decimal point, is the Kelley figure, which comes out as 0.477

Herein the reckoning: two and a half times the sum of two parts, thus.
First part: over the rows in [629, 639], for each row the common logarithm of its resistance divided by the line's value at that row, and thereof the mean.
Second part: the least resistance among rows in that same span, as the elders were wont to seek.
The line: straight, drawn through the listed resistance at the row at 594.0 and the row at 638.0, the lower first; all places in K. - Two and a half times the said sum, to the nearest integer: 348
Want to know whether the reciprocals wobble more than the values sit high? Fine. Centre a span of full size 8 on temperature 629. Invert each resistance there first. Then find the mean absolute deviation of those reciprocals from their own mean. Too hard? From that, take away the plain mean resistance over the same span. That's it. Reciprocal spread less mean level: -140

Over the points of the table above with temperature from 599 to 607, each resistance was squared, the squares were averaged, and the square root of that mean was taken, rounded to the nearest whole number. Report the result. 139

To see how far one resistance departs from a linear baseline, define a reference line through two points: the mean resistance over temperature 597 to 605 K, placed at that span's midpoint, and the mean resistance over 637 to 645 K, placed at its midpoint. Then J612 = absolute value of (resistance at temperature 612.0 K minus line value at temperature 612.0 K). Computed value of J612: 2.4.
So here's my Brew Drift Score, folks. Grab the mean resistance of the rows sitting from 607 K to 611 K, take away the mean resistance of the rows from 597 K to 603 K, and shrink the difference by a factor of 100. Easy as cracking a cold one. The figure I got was -0.005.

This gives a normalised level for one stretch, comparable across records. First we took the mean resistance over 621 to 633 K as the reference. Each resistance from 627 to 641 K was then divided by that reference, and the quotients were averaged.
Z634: 1.01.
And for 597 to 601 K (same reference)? 0.98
